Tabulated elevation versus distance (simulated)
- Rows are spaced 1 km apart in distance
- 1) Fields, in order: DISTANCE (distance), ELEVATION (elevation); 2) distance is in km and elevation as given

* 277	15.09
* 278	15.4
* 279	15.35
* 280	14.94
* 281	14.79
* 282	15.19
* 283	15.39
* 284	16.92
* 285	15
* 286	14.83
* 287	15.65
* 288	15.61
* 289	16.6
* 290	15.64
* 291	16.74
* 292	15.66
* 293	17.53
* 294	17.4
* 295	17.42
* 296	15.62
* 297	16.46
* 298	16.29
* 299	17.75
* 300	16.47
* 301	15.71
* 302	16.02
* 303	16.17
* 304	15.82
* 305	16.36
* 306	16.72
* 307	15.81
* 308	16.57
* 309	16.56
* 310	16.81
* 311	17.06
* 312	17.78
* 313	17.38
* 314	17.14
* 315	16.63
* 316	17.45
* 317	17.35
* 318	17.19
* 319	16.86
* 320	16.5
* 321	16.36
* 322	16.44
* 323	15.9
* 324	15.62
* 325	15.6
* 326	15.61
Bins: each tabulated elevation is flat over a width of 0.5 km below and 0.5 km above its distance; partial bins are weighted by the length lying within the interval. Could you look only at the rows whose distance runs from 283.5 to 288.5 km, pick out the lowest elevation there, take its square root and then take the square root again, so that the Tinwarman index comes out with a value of 1.96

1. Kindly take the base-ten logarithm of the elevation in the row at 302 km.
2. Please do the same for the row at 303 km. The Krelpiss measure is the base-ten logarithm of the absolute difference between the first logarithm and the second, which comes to -2.39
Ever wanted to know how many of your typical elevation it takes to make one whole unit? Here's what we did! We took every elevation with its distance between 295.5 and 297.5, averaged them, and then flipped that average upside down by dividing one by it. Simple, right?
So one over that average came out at 0.0623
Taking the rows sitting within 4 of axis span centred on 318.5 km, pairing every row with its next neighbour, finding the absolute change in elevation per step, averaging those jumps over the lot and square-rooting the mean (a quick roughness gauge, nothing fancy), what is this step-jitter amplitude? 0.53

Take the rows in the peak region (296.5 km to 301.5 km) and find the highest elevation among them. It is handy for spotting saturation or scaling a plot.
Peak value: 17.75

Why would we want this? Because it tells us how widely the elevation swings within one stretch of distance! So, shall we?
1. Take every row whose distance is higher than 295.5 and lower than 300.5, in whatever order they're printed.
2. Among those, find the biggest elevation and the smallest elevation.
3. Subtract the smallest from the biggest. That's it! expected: 2.1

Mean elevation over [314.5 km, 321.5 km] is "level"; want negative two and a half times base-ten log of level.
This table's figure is -3.07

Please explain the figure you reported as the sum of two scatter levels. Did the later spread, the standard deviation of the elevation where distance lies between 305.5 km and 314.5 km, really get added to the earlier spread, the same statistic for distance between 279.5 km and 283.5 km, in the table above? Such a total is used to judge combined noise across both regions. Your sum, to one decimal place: 0.8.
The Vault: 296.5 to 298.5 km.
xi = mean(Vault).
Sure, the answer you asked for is 16.4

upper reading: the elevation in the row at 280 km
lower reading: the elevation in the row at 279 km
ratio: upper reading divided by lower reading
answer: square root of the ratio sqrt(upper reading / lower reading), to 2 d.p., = 0.99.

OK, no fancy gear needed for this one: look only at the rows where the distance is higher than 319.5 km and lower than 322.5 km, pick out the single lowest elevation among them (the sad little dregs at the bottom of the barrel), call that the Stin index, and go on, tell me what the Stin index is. 16.36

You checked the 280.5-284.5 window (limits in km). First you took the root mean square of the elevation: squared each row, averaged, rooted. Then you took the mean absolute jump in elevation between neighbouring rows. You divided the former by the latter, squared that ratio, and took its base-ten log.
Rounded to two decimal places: 2.68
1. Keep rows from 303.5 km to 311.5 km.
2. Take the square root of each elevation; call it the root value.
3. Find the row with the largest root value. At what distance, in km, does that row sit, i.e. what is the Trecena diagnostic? 311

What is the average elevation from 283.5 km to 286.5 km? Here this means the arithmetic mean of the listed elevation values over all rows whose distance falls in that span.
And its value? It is 15.6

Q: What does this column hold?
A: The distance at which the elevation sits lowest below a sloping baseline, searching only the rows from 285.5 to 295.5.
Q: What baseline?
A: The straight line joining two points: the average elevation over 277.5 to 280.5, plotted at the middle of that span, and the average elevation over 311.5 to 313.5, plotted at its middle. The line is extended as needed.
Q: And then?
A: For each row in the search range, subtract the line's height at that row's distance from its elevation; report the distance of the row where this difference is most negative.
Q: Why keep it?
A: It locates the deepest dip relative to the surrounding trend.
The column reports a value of 286 km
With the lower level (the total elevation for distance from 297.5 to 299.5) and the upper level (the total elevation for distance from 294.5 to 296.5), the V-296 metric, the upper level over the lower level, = 0.97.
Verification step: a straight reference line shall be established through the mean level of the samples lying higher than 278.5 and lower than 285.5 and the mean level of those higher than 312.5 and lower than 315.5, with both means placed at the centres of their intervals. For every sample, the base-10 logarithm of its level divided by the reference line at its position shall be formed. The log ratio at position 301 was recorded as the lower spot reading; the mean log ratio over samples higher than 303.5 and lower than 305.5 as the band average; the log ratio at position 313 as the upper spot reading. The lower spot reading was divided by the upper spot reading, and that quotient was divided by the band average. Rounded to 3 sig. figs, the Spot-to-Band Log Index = 149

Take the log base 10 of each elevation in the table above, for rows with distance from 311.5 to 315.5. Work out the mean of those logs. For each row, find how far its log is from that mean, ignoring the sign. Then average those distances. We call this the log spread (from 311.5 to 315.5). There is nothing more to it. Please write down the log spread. 0.009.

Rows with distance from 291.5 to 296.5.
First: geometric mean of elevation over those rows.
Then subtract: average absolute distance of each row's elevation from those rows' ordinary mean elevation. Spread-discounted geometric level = 15.8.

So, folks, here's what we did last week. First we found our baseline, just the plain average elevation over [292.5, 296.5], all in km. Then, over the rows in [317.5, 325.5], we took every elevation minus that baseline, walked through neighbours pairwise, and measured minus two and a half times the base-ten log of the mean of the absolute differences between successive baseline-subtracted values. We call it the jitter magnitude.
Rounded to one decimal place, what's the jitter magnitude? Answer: 1.5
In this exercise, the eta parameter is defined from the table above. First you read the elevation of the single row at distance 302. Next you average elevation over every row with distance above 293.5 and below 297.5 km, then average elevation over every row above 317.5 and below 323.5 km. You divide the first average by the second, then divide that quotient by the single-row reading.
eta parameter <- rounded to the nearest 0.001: 0.063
